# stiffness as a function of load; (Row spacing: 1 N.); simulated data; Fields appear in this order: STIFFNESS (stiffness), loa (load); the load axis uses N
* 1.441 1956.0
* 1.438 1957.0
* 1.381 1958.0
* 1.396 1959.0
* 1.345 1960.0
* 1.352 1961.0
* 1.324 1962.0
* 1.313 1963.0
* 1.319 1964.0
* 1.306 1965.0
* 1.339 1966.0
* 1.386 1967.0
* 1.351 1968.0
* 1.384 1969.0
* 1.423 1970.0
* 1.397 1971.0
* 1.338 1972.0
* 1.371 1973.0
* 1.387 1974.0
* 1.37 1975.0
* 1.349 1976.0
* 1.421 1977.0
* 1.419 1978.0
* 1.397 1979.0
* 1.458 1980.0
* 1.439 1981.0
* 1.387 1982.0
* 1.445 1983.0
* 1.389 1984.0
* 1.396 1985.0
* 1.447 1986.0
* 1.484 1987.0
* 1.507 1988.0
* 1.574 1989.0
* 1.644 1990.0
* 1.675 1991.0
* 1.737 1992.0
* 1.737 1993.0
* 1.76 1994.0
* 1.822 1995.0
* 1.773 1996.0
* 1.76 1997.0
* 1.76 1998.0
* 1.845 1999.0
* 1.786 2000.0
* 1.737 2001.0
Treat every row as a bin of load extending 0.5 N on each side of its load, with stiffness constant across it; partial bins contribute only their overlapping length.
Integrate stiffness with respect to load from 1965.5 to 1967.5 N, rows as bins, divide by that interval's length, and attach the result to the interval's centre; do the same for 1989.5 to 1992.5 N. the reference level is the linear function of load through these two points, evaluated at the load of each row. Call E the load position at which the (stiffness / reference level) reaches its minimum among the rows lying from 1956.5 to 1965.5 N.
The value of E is 1965.0 N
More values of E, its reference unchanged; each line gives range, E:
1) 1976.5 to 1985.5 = 1985.0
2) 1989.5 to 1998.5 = 1990.0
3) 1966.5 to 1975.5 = 1975.0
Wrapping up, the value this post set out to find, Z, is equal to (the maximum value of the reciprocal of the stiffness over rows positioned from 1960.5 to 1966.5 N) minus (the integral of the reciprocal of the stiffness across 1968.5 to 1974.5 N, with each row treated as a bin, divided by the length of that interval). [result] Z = 0.04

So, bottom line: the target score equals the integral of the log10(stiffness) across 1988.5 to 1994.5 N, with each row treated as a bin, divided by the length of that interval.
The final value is 0.227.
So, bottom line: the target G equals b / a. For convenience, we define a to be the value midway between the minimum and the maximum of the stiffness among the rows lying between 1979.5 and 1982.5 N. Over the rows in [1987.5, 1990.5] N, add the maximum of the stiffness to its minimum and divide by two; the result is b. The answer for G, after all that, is 1.11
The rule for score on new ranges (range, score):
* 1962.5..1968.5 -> 0.126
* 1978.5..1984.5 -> 0.152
